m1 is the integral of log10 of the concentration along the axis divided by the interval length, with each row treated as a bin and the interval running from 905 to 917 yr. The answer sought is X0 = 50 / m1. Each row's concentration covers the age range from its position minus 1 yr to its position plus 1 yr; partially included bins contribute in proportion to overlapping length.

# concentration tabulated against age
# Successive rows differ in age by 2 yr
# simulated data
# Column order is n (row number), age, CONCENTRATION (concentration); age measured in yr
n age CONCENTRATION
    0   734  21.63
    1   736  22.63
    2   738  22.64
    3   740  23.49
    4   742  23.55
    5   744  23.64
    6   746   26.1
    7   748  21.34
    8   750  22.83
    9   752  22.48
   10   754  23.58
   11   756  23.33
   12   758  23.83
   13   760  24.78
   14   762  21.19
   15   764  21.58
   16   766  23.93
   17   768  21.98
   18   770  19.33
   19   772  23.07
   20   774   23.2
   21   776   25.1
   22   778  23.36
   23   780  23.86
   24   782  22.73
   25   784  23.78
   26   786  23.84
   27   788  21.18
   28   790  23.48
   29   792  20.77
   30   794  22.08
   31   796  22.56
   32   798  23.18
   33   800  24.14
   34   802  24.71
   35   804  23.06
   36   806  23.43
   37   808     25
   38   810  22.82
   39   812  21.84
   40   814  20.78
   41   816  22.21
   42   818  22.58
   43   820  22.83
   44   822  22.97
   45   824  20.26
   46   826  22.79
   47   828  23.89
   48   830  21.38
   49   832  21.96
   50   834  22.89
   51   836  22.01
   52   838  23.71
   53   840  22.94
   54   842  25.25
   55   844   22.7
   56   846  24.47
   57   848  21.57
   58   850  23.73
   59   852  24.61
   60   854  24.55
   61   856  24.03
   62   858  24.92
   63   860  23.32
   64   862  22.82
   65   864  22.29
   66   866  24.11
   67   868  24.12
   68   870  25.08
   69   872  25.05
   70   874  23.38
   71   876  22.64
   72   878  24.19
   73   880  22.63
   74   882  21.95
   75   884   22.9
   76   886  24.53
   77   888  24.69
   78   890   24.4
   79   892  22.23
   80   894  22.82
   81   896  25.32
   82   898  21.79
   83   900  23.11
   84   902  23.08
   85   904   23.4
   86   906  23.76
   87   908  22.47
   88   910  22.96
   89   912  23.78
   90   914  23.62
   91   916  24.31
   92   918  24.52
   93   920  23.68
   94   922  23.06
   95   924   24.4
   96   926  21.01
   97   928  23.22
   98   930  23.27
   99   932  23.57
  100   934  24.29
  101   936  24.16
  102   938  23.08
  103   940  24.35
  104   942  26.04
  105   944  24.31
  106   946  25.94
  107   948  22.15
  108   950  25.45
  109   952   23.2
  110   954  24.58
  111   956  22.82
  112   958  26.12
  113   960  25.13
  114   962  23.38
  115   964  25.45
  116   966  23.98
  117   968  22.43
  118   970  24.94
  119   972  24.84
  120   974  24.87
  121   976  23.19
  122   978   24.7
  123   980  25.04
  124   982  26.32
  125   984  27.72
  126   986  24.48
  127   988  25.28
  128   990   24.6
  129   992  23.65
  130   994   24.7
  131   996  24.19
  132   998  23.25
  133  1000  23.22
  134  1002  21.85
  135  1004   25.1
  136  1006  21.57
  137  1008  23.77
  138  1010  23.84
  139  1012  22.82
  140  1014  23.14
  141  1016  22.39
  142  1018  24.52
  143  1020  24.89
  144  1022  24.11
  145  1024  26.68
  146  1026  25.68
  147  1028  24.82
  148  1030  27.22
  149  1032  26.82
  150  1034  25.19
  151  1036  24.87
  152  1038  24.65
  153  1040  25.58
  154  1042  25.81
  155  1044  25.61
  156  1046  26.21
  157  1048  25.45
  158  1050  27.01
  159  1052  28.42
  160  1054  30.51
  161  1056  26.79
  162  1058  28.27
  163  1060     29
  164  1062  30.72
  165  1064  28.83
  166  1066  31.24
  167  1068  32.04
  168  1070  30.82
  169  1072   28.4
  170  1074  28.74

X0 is 36.5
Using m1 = 1.371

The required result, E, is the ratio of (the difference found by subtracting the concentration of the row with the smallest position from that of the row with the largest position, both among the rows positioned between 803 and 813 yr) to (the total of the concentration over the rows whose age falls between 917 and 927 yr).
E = -0.010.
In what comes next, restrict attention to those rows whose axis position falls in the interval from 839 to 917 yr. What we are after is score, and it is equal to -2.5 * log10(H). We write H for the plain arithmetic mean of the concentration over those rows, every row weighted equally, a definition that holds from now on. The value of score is -3.43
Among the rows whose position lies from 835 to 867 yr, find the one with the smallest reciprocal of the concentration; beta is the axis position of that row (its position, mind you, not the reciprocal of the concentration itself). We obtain 842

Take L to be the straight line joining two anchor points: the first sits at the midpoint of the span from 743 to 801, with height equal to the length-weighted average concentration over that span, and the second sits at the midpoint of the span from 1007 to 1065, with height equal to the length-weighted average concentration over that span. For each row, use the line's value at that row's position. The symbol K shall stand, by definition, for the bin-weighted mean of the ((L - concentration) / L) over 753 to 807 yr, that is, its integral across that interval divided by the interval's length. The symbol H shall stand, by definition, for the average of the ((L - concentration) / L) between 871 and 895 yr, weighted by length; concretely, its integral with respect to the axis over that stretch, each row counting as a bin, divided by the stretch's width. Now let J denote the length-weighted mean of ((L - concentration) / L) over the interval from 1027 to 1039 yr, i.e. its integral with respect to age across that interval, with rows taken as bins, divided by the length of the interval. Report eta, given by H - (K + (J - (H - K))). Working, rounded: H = 0.033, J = 0.014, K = 0.00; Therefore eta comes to 0.046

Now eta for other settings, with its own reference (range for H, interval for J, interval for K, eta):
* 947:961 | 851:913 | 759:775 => -0.006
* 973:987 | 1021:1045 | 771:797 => -0.011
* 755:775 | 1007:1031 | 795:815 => -0.044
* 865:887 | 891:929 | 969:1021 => -0.116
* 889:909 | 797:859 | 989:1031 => -0.048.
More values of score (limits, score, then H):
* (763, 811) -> -3.40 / 23.0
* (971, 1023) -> -3.46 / 24.2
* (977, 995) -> -3.50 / 25.2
